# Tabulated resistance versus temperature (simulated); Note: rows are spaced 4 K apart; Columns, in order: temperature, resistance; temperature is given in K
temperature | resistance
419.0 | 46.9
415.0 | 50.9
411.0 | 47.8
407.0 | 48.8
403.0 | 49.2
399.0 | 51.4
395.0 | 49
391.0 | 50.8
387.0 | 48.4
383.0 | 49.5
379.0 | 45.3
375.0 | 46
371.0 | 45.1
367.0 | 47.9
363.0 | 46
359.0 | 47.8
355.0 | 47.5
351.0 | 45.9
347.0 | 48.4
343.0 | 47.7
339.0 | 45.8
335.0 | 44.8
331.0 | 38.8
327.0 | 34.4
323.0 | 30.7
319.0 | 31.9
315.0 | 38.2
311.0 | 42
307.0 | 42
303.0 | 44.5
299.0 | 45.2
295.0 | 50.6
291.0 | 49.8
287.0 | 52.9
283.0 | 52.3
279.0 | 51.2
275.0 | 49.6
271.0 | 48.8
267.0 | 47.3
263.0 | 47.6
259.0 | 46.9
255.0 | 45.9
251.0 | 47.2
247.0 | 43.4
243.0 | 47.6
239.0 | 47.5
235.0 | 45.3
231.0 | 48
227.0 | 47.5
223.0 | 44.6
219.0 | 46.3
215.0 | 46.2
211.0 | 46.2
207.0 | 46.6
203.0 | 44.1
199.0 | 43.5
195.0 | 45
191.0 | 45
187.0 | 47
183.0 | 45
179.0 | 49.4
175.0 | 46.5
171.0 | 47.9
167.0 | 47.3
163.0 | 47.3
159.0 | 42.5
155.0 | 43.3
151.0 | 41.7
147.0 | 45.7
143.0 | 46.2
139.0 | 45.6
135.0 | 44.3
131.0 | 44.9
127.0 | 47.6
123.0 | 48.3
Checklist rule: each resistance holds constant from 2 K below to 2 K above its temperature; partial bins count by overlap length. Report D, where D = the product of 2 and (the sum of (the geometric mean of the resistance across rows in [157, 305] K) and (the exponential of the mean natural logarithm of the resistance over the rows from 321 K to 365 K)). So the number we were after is 180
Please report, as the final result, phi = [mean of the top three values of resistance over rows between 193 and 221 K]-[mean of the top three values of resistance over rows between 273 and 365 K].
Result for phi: -6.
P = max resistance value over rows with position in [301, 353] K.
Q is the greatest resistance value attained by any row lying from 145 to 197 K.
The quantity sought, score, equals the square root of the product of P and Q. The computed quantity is 48.9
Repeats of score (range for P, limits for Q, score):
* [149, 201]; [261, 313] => 51.1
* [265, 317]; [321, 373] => 50.6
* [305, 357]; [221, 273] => 48.6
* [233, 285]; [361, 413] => 51.8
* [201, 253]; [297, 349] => 48.2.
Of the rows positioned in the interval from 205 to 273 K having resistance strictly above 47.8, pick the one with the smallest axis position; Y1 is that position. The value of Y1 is 231.0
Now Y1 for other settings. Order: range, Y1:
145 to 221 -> 171.0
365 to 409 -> 367.0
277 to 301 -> 279.0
